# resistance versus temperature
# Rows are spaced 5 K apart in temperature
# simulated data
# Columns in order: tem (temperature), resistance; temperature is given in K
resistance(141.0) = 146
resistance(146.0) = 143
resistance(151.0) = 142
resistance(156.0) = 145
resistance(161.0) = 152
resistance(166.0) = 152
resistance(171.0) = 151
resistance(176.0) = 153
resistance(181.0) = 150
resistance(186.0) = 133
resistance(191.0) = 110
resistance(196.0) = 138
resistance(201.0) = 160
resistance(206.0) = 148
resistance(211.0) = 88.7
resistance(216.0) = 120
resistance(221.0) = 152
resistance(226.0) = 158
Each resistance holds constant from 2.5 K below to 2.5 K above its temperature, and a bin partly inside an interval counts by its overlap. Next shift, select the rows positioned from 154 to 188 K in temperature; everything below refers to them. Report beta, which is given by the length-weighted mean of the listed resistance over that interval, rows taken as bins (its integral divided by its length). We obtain 148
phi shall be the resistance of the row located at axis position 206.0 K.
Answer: 148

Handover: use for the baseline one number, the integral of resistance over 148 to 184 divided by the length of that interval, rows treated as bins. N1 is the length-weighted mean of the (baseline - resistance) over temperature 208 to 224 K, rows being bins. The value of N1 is 27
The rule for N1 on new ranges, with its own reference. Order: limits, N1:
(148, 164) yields 3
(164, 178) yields -3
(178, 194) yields 17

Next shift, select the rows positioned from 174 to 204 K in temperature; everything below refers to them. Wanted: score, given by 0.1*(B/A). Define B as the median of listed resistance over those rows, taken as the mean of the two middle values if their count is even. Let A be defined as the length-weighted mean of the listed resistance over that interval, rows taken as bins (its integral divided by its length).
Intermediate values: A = 141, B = 144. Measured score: 0.1024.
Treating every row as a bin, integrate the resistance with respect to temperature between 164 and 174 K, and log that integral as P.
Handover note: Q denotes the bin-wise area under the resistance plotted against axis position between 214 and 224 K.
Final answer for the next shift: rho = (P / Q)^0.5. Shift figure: 1.05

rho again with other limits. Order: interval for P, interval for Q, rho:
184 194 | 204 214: 1.02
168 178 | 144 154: 1.03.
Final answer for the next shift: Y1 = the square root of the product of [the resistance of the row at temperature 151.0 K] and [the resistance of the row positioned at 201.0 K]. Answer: 151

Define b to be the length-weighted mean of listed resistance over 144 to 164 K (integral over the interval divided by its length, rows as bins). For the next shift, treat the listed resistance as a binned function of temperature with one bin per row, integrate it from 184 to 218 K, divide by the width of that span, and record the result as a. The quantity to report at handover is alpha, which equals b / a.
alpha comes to 1.14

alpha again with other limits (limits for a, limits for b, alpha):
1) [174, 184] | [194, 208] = 0.99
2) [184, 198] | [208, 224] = 0.97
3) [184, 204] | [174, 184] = 1.11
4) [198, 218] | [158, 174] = 1.17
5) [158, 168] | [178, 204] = 0.91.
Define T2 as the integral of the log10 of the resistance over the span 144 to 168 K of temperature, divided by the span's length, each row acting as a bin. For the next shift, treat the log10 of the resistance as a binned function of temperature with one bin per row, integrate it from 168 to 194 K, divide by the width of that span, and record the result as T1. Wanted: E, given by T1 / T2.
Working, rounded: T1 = 2.14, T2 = 2.17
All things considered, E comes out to 0.99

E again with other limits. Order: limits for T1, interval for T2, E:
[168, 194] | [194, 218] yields 1.02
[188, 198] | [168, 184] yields 0.96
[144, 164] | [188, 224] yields 1.02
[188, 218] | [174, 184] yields 0.96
